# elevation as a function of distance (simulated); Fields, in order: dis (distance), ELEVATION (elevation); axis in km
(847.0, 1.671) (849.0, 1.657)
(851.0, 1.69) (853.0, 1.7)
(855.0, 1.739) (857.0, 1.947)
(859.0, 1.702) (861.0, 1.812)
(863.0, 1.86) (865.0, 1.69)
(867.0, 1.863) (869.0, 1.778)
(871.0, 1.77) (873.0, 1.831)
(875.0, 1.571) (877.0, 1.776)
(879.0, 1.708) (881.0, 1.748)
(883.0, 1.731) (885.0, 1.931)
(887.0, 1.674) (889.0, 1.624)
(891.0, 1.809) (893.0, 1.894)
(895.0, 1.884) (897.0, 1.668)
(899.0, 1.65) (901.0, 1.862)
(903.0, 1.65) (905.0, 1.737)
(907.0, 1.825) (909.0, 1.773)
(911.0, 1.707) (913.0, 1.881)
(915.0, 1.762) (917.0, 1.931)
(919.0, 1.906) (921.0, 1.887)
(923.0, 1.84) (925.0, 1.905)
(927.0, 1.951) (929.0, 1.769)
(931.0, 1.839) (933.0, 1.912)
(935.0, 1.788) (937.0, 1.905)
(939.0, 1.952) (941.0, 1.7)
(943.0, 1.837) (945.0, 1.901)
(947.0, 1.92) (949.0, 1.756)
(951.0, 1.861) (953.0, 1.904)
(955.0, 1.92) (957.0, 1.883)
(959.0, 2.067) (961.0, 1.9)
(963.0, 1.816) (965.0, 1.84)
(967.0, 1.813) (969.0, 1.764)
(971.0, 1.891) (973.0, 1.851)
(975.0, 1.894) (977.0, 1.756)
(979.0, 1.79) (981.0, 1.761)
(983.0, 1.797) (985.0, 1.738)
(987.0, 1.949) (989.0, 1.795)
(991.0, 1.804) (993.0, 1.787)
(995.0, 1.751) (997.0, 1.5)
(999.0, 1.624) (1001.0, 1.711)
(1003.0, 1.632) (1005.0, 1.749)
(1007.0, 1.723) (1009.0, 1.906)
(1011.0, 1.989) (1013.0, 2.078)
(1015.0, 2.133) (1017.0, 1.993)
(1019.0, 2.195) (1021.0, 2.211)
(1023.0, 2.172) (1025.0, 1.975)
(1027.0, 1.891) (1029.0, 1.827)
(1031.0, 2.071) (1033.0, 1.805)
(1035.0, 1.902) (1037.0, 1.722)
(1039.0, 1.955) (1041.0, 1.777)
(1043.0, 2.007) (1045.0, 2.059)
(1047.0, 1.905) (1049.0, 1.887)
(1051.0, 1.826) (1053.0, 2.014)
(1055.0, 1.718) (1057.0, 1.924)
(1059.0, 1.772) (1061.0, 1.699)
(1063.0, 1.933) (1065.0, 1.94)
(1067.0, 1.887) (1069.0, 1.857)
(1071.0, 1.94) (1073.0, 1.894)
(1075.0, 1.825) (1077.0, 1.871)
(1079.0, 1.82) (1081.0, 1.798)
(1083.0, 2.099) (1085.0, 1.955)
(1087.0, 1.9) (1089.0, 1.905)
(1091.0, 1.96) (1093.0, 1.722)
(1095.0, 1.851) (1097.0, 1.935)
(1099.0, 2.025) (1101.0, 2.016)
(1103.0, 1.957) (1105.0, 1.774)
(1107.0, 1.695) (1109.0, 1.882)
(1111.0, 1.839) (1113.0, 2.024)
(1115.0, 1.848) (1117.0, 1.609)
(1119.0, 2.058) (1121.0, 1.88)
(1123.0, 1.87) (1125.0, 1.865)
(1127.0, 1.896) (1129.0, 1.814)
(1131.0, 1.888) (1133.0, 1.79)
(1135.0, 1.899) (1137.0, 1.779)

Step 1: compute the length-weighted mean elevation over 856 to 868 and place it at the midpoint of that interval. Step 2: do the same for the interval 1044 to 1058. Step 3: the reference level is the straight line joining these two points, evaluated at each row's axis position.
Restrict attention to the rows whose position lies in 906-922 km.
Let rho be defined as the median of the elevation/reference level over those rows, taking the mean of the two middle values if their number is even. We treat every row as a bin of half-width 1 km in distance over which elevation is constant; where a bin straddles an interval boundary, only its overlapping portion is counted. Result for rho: 1.01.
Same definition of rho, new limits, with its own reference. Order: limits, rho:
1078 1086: 0.98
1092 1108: 0.98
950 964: 1.02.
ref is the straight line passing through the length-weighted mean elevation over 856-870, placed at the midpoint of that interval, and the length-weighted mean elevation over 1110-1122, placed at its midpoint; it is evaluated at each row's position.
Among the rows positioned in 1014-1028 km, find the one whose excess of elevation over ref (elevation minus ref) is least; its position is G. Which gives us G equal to 1027.0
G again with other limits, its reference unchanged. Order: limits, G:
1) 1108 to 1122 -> 1117.0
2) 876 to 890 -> 889.0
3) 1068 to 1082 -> 1081.0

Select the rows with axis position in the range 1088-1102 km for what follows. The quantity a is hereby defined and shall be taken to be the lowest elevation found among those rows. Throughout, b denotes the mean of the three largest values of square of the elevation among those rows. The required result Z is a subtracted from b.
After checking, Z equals 2.3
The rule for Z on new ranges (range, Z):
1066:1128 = 2.6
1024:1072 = 2.5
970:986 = 1.8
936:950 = 2.0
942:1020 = 3.1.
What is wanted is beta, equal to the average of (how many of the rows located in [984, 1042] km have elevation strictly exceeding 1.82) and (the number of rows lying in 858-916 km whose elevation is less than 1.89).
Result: 21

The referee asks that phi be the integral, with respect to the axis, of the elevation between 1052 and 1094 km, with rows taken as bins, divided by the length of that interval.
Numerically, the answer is 1.88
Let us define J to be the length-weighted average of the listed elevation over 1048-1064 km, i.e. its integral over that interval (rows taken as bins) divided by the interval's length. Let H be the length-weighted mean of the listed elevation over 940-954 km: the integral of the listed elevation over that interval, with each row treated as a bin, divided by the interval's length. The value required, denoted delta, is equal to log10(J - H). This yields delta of -2.2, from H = 1.84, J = 1.85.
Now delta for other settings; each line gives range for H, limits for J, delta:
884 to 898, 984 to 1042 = -1.0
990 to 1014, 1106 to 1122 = -1.1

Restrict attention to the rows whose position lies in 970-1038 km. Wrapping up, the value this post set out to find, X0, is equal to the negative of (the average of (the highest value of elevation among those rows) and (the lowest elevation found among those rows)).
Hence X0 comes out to -1.86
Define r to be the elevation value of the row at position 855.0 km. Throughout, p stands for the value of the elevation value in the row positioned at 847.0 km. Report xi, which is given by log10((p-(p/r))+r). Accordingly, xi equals 0.39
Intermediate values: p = 1.671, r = 1.739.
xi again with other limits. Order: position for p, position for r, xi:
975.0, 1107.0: 0.39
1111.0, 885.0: 0.45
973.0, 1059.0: 0.41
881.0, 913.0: 0.43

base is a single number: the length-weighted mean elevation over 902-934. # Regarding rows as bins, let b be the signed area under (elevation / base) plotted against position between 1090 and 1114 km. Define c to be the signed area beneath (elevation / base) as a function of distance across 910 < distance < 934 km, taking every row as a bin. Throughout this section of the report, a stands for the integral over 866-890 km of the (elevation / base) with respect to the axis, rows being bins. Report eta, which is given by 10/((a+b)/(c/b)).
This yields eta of 0.206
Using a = 23.0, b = 24.8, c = 24.4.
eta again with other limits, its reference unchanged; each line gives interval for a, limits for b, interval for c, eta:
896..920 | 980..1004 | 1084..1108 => 0.236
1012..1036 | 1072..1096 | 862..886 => 0.184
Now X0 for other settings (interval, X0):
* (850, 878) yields -1.76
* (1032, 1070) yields -1.88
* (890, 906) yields -1.77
